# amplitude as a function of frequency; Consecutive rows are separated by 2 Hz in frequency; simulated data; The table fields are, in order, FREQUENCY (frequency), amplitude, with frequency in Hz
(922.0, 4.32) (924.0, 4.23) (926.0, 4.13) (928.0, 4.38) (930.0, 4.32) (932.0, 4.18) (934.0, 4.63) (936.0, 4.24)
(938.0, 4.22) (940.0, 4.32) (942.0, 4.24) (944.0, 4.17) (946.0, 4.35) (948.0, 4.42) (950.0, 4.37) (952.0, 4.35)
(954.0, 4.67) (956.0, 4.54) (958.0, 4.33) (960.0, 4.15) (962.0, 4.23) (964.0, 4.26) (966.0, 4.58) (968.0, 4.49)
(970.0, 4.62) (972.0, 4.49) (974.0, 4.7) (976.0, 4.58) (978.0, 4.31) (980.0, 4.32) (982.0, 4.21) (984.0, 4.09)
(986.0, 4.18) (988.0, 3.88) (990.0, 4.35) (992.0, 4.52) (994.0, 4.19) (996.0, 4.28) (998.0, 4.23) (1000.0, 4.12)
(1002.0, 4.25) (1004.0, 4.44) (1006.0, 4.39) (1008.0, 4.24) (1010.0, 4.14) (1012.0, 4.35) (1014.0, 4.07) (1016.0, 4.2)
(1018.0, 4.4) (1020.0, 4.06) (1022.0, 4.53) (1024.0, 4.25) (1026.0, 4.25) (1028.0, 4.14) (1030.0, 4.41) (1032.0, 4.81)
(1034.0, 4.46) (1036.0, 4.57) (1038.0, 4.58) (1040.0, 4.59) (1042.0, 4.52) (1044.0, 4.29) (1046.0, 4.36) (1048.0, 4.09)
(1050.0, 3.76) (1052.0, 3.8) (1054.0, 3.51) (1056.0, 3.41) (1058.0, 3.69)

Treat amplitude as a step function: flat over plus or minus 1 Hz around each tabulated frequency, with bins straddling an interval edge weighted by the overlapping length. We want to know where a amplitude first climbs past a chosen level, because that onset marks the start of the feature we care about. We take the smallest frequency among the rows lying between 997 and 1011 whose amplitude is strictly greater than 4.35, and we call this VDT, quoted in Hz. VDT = 1004.0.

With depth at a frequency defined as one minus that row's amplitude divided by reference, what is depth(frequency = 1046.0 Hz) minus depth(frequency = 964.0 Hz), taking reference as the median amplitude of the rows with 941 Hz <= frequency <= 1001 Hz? -0.023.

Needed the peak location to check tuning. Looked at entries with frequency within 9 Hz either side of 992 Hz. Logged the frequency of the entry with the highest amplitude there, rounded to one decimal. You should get 992.0 Hz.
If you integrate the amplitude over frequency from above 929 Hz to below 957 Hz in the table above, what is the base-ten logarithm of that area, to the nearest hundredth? 2.09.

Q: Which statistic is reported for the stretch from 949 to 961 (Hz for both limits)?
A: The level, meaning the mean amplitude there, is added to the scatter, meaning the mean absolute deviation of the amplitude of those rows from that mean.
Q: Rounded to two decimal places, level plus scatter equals 4.54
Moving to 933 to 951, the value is 4.43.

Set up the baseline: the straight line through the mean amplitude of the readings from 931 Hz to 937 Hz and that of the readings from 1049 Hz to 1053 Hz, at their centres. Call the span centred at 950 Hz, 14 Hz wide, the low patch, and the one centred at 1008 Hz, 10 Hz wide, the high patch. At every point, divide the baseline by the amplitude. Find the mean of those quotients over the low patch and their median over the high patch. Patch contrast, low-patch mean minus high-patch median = 0.057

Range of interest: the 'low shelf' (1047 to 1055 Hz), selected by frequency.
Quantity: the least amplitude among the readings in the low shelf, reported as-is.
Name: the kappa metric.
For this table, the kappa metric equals 3.51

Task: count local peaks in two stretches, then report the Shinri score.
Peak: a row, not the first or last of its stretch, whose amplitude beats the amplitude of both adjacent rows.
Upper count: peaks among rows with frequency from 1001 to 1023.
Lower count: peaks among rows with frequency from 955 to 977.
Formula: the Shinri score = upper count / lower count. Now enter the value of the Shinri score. 1.0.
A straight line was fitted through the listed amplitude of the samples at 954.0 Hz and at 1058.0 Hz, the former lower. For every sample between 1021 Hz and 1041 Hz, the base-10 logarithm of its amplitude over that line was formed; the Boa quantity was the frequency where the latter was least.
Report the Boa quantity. 1028.0 Hz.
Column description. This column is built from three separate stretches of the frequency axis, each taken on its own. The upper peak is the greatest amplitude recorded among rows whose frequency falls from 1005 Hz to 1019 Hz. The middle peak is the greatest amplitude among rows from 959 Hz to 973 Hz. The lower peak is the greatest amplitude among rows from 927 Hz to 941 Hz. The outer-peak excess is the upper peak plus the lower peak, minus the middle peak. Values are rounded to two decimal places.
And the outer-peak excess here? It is 4.41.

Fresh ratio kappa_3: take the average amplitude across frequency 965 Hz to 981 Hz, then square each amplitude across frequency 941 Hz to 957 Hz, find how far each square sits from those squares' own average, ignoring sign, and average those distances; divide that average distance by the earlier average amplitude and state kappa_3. 0.228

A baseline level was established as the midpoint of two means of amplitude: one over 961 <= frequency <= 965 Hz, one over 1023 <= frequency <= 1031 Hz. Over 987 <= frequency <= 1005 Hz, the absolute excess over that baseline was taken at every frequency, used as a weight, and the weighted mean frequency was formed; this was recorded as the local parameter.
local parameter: 993.7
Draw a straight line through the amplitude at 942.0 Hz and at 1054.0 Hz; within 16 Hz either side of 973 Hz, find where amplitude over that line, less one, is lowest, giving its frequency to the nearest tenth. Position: 988.0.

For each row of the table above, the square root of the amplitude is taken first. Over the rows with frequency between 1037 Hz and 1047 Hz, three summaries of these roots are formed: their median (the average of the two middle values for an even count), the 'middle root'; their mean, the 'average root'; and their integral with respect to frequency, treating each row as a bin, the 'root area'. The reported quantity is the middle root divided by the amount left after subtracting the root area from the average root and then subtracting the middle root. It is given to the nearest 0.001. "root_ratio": -0.101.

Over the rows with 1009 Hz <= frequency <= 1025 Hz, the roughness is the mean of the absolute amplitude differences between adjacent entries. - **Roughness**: 0.27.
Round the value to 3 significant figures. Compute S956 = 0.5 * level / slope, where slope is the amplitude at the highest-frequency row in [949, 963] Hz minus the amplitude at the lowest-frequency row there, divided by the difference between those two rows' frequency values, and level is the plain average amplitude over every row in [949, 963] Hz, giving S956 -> -188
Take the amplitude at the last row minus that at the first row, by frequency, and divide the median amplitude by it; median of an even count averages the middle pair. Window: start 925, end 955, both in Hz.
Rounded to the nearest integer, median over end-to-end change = 8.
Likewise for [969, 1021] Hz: -8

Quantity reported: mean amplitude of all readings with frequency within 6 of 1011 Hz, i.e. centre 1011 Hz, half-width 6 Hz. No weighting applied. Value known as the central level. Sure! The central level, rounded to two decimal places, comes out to 4.23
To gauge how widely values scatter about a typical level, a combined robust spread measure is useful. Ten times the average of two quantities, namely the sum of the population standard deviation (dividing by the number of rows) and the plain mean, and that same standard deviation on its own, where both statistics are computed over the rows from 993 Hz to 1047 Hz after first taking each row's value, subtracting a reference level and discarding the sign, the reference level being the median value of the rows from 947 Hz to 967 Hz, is 1.8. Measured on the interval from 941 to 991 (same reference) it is 1.9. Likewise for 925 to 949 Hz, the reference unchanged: 1.4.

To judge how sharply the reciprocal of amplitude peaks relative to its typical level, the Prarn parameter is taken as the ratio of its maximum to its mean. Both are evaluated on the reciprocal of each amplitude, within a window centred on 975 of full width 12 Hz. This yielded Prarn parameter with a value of 1.04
